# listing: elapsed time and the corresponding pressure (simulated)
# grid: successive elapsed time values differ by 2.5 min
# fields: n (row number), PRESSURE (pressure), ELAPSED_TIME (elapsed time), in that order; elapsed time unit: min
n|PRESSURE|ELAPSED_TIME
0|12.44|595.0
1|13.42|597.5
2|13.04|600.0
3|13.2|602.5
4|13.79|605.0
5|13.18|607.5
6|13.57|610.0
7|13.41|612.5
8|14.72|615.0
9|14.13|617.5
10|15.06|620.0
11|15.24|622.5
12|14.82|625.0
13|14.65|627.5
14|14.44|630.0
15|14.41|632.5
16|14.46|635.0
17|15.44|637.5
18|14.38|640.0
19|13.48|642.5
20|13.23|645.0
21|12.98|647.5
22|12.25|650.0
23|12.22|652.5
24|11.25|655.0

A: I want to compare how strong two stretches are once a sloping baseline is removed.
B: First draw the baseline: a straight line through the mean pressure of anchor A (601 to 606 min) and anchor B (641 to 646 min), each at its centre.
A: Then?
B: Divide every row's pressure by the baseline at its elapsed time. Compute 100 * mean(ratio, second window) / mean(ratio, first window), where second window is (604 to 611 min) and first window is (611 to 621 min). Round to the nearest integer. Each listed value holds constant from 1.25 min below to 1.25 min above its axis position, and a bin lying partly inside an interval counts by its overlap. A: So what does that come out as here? 94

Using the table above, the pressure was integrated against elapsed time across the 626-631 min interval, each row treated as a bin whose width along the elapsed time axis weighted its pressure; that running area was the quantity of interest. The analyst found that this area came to 73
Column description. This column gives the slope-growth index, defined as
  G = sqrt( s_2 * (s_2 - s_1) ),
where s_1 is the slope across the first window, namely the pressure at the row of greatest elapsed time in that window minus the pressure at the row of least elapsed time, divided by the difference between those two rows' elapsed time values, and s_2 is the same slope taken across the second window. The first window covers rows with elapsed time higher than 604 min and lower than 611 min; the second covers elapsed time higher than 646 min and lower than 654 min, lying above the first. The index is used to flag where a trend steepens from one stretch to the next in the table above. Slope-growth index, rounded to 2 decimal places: 0.13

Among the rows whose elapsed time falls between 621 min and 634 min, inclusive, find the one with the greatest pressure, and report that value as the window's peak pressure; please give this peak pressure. 15.24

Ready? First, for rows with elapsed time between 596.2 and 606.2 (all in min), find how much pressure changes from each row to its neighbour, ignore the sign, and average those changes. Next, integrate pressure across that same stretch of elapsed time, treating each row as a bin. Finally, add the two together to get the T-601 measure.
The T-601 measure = 134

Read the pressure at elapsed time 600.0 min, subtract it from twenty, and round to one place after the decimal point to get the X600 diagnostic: 7.0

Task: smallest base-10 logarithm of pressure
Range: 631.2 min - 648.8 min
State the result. 1.11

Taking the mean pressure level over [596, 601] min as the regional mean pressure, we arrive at 13.2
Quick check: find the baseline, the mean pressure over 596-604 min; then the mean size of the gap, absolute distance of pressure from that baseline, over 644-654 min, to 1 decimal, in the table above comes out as 0.6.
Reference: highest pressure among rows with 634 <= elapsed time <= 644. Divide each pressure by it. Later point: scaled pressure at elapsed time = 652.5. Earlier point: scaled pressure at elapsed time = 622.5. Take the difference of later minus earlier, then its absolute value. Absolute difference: 0.196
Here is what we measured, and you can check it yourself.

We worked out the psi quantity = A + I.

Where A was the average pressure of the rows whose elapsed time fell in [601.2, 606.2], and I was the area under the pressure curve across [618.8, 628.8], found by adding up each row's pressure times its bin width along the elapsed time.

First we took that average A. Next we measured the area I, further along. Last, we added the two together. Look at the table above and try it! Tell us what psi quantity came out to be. 163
